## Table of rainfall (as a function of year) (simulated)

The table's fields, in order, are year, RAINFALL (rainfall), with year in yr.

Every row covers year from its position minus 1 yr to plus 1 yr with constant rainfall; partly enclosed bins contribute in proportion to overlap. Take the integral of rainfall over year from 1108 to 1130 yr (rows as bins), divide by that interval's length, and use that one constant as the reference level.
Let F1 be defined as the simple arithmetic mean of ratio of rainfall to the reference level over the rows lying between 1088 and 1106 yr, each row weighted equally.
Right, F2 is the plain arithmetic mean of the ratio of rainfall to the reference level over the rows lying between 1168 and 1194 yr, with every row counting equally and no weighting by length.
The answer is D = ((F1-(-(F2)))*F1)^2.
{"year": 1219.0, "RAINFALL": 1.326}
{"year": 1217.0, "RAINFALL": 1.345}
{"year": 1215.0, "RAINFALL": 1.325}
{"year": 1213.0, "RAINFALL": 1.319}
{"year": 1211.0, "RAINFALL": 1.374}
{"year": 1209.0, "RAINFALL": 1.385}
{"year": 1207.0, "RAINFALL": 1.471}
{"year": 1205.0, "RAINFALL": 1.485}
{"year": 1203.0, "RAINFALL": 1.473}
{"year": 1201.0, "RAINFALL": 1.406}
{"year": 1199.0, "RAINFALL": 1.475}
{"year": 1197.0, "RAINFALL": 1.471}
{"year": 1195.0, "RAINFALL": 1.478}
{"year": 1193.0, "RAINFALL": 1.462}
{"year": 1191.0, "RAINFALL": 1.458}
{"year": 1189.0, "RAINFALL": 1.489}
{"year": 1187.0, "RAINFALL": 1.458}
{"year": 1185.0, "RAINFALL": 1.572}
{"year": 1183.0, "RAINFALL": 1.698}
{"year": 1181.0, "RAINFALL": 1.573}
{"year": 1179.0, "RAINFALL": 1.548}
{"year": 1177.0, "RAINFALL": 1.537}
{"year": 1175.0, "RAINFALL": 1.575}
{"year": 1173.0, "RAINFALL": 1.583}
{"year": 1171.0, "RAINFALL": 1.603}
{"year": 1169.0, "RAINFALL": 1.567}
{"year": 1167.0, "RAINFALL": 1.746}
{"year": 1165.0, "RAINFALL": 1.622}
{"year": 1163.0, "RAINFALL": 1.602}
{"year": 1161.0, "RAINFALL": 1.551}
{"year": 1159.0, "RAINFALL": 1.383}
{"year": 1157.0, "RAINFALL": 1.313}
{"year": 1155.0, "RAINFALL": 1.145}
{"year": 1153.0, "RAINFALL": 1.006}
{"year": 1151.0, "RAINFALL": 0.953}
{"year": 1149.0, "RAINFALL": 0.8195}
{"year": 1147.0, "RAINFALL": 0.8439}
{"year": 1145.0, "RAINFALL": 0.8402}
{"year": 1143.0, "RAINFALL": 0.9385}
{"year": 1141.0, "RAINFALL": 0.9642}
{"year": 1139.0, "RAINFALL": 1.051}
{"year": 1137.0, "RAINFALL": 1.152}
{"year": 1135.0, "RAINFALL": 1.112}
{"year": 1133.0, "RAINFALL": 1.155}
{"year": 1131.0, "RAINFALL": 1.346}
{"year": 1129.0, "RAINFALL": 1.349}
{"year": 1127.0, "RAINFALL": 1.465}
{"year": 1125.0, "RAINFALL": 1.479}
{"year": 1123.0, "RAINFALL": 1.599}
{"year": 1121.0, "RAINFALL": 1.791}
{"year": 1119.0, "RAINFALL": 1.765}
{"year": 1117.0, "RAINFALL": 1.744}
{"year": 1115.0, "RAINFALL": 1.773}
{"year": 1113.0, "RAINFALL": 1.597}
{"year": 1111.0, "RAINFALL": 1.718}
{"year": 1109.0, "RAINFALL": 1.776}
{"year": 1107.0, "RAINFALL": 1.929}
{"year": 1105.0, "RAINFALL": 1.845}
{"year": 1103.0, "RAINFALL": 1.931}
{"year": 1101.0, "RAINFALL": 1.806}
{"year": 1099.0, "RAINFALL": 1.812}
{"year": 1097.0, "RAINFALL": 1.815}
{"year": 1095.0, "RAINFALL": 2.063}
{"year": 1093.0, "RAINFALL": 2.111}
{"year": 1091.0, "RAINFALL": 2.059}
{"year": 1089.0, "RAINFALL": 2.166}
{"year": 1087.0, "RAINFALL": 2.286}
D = 6.5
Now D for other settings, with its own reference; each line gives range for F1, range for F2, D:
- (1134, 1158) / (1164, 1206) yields 0.9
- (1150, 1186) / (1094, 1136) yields 3.0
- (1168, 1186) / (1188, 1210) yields 3.2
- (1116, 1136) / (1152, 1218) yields 2.6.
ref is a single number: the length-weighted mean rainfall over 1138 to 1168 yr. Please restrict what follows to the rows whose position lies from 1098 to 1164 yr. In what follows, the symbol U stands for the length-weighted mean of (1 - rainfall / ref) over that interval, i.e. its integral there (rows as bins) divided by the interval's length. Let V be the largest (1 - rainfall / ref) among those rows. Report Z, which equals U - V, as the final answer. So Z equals -0.50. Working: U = -0.19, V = 0.31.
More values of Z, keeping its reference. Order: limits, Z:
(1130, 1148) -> -0.17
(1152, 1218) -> -0.39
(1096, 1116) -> -0.17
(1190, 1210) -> -0.06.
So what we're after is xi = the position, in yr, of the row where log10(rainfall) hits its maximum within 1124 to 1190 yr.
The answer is 1167.0 yr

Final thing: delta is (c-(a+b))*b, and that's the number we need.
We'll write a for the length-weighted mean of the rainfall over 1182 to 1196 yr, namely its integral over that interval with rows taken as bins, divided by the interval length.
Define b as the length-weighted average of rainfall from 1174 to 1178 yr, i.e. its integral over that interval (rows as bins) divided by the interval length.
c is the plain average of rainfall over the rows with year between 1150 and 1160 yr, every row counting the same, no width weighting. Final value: -2.98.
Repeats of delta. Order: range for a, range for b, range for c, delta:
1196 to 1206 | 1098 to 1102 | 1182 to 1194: -3.16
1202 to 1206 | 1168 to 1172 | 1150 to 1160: -3.02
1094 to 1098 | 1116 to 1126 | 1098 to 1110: -2.96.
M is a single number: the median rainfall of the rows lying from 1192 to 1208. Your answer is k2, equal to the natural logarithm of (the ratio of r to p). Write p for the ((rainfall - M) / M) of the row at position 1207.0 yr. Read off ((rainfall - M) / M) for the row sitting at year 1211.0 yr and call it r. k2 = 5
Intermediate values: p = 0.00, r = -0.07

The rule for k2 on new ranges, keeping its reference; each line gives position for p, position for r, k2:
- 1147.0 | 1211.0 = -2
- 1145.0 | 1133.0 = -1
